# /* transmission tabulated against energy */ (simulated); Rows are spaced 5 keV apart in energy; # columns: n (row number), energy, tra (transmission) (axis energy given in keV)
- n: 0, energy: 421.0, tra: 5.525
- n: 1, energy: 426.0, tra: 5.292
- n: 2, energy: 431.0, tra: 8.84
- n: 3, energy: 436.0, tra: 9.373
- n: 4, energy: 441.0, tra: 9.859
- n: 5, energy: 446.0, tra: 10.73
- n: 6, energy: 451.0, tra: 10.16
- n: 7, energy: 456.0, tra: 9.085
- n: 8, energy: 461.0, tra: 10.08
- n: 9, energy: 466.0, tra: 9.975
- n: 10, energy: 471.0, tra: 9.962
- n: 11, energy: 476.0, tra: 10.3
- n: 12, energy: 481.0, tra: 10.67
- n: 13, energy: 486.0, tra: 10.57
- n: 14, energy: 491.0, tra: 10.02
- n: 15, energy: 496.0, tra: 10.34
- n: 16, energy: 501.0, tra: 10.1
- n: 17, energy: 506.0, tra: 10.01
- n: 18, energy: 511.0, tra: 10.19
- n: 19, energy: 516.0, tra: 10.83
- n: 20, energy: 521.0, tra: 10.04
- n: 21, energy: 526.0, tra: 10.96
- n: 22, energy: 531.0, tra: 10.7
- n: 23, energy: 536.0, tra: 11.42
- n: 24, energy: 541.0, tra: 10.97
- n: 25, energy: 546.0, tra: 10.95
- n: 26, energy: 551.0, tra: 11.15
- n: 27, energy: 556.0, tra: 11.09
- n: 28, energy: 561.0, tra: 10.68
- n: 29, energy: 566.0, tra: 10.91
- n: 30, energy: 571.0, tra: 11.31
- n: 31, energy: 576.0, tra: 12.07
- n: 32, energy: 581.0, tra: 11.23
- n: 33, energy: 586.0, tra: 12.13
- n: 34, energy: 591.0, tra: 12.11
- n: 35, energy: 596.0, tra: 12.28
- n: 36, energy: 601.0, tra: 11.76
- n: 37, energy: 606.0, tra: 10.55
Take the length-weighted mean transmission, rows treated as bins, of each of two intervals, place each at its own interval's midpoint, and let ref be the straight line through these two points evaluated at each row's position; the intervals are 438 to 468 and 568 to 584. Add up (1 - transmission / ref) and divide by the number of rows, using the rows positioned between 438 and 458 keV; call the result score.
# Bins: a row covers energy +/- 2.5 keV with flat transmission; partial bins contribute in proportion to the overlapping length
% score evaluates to -0.0047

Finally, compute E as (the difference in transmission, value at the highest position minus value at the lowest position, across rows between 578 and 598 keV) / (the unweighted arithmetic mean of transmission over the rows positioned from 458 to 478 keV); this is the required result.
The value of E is 0.10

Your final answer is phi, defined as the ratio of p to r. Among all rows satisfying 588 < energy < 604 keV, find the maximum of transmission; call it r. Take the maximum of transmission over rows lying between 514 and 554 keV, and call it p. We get 0.93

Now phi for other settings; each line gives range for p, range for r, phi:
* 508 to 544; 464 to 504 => 1.07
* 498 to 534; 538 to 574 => 0.97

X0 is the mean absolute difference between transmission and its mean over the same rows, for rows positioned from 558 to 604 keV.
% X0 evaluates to 0.51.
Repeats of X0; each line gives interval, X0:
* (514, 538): 0.34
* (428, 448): 0.59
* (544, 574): 0.17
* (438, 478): 0.30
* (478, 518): 0.26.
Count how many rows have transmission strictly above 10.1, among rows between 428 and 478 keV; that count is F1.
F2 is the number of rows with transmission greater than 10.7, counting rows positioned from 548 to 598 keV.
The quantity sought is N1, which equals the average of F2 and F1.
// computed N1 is 6.0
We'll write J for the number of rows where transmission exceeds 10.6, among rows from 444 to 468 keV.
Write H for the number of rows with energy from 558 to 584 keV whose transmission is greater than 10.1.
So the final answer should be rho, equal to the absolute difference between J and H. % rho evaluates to 4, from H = 5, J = 1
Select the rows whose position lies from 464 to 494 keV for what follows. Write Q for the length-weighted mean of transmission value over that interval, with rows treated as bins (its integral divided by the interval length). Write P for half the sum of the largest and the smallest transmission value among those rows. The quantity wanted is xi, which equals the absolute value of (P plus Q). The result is 20.6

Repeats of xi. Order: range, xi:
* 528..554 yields 22.1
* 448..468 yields 19.5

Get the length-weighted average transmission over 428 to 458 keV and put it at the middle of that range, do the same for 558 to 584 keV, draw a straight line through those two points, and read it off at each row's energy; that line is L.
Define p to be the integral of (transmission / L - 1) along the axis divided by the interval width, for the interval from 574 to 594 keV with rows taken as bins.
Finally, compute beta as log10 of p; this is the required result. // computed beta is -1.39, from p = 0.041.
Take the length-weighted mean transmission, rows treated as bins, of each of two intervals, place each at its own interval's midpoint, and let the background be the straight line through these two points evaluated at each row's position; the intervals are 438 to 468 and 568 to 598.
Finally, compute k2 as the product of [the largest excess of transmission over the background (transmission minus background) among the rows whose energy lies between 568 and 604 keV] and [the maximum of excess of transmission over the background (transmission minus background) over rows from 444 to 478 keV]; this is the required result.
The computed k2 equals 0.29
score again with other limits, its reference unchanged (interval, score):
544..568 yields 0.0287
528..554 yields 0.0047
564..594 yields -0.0049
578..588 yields -0.0041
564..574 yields 0.0289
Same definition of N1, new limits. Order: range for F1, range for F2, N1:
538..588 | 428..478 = 5.5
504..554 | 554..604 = 8.5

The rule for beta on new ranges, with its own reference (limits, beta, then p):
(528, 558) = -1.86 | 0.014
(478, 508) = -2.41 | 0.004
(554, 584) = -3.73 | 0.000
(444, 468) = -1.66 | 0.022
